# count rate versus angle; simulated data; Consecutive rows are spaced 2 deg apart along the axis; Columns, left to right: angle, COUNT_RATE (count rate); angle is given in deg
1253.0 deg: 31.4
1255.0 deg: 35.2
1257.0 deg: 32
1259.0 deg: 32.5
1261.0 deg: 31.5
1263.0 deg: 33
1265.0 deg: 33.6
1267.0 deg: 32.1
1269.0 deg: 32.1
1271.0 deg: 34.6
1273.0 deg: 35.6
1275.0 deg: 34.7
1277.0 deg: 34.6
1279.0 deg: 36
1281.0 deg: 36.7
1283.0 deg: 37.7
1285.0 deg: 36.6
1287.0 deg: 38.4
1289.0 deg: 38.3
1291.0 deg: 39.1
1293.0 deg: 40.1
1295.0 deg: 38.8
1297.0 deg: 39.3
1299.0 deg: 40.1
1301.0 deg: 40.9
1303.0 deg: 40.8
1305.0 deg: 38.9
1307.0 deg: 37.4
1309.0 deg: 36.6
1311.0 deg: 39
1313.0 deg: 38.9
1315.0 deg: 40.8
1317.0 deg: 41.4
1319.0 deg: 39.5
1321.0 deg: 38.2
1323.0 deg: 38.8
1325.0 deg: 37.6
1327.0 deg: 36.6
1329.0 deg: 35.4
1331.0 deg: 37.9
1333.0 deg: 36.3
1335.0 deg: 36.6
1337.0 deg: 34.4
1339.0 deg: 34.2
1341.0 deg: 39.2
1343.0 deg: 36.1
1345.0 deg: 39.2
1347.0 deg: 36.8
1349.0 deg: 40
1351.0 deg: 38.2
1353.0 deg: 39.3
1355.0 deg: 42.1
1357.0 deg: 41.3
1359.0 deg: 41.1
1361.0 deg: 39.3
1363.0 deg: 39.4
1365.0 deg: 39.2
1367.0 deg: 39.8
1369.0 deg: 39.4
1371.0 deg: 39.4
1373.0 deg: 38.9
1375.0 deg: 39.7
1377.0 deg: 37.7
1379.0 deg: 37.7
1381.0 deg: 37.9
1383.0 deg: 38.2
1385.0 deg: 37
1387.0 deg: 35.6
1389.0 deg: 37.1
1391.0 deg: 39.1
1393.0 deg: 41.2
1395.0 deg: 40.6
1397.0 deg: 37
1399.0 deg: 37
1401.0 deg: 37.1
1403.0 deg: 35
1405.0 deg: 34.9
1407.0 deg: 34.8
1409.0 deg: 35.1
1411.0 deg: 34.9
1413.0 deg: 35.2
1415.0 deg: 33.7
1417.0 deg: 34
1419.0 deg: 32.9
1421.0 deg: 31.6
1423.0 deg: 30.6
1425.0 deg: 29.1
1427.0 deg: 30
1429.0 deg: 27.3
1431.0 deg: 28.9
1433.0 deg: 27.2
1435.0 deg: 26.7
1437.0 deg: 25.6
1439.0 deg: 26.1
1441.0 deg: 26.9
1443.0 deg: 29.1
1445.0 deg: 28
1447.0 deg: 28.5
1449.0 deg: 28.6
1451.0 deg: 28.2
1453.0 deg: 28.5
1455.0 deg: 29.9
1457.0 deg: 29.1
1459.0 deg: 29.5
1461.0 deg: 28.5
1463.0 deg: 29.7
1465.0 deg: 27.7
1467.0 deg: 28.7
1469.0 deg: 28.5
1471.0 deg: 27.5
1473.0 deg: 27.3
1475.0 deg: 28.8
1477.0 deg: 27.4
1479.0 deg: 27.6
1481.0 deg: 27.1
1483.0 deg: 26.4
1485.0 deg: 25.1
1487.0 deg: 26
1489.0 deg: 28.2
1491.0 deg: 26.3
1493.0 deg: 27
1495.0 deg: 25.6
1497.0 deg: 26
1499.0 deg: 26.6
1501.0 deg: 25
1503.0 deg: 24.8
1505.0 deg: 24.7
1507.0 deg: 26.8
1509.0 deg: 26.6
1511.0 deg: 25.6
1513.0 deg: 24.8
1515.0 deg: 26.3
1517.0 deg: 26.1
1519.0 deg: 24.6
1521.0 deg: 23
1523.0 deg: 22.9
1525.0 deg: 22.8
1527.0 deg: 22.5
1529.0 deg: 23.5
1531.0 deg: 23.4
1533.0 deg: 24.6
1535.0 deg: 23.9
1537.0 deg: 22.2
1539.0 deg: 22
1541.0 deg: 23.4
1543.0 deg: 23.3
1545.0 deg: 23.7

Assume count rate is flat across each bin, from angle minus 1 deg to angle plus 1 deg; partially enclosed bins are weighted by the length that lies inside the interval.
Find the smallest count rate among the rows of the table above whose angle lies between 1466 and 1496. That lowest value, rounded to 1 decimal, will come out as 25.1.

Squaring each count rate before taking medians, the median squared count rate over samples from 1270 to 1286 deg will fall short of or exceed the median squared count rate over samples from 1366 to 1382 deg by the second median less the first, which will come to 251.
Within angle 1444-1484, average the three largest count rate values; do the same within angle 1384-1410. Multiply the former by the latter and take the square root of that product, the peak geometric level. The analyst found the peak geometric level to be 34.6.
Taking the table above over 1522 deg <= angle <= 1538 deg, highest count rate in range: 24.6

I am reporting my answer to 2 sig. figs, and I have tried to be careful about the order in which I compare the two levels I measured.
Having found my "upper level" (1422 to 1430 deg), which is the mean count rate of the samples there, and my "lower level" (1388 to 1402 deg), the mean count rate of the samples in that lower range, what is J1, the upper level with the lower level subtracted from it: -9.2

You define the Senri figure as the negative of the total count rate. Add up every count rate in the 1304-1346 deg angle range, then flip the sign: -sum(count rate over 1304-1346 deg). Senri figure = -793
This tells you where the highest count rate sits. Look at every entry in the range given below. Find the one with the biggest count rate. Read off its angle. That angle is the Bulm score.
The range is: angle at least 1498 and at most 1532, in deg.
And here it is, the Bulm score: 1507.0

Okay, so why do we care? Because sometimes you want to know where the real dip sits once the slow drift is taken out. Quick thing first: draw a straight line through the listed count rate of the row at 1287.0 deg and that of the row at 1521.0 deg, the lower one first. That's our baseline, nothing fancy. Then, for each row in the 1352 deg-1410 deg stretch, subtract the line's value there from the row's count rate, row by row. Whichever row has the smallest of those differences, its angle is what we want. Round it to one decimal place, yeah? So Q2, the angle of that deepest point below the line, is 1387.0 deg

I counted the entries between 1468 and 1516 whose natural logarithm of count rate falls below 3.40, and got 24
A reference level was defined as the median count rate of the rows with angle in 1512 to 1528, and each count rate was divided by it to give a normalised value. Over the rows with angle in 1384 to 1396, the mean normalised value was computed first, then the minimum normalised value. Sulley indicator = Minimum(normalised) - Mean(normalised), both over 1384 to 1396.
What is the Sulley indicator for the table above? -0.119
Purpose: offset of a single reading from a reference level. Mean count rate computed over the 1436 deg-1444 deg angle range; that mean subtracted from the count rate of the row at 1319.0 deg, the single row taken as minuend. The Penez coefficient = 12.6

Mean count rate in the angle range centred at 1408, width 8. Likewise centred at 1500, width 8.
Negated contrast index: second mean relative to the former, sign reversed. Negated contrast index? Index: -0.73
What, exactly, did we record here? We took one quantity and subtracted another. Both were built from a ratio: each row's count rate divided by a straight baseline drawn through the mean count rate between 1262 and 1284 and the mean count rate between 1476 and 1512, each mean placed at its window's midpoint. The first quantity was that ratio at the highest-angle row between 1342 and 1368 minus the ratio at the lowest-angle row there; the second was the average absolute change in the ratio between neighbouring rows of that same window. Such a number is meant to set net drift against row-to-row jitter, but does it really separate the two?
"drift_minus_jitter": 0.10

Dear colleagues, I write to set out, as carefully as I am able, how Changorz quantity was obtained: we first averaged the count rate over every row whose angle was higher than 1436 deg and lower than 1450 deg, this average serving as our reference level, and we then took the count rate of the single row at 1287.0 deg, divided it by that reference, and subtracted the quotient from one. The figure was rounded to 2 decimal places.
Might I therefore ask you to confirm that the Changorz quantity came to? -0.39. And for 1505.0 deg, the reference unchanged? 0.10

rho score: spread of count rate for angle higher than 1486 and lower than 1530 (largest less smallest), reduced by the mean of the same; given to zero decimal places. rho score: -20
